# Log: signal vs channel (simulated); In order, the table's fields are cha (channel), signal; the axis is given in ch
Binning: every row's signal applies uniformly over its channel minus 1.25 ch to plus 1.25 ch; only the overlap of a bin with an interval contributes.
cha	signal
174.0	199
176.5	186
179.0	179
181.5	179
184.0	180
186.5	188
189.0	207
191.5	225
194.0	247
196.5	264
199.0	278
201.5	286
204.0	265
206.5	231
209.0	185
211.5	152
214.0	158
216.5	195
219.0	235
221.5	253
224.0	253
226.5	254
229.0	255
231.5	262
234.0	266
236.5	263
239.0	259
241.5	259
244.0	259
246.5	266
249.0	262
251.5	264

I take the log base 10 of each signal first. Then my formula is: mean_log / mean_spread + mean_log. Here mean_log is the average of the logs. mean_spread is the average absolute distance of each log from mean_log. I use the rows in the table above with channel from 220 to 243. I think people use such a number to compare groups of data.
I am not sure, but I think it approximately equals 363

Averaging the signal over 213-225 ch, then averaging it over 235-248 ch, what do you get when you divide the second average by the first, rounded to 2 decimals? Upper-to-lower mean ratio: 1.19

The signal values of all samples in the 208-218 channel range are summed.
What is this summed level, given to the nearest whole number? 690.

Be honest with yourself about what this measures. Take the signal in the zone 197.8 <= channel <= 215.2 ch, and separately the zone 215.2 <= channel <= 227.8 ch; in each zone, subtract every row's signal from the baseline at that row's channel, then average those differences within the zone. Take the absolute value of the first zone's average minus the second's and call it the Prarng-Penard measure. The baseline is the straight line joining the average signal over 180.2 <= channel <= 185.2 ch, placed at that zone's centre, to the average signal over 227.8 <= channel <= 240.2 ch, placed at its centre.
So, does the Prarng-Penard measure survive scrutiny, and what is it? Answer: 8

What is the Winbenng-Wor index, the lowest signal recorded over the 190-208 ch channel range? 225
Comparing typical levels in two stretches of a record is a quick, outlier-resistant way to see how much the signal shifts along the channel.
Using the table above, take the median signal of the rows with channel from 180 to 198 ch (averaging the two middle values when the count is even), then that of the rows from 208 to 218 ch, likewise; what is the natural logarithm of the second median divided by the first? -0.19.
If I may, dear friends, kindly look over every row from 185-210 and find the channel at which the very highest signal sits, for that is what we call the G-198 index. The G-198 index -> 201.5 ch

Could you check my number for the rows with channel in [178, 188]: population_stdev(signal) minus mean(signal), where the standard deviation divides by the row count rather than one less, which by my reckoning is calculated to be -178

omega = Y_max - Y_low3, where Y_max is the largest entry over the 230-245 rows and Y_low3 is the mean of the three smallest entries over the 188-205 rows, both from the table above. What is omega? 40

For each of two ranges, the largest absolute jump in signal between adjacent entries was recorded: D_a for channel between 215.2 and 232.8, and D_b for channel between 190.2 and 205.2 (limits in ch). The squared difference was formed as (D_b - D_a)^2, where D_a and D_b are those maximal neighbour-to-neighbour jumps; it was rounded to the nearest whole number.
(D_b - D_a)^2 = 324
